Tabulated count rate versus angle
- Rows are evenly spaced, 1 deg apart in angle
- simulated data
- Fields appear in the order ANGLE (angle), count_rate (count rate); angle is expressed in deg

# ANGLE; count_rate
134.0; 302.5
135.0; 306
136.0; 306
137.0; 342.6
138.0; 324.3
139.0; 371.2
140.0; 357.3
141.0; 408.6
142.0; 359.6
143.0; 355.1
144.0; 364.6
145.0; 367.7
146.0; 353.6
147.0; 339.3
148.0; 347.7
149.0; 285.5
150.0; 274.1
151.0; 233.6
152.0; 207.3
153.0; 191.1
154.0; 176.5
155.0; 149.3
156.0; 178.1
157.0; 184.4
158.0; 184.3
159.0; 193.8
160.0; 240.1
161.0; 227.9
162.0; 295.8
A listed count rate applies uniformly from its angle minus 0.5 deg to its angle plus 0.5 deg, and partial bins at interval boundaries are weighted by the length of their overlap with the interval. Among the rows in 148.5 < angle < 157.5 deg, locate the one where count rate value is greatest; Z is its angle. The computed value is 149.0 deg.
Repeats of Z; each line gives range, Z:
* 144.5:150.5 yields 145.0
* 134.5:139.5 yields 139.0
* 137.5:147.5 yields 141.0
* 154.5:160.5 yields 160.0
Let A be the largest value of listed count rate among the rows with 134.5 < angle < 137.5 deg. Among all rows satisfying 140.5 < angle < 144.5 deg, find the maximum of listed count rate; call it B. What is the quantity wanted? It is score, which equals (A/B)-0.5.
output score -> 0.34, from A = 342.6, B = 408.6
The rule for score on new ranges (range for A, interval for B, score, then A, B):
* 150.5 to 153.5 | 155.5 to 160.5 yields 0.47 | 233.6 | 240.1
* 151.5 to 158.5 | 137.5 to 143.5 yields 0.01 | 207.3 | 408.6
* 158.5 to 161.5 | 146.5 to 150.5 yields 0.19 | 240.1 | 347.7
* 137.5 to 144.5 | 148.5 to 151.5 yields 0.93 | 408.6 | 285.5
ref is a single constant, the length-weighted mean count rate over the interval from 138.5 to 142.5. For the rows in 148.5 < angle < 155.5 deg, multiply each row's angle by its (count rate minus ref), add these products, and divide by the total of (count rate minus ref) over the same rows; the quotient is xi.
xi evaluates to 152.6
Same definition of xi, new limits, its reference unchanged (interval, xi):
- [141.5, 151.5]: 148.9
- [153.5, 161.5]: 157.2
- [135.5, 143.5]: 137.5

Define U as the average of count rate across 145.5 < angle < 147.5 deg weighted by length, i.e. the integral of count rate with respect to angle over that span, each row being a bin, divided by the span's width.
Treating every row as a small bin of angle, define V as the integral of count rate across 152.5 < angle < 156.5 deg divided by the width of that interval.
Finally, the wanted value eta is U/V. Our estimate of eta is 2.0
